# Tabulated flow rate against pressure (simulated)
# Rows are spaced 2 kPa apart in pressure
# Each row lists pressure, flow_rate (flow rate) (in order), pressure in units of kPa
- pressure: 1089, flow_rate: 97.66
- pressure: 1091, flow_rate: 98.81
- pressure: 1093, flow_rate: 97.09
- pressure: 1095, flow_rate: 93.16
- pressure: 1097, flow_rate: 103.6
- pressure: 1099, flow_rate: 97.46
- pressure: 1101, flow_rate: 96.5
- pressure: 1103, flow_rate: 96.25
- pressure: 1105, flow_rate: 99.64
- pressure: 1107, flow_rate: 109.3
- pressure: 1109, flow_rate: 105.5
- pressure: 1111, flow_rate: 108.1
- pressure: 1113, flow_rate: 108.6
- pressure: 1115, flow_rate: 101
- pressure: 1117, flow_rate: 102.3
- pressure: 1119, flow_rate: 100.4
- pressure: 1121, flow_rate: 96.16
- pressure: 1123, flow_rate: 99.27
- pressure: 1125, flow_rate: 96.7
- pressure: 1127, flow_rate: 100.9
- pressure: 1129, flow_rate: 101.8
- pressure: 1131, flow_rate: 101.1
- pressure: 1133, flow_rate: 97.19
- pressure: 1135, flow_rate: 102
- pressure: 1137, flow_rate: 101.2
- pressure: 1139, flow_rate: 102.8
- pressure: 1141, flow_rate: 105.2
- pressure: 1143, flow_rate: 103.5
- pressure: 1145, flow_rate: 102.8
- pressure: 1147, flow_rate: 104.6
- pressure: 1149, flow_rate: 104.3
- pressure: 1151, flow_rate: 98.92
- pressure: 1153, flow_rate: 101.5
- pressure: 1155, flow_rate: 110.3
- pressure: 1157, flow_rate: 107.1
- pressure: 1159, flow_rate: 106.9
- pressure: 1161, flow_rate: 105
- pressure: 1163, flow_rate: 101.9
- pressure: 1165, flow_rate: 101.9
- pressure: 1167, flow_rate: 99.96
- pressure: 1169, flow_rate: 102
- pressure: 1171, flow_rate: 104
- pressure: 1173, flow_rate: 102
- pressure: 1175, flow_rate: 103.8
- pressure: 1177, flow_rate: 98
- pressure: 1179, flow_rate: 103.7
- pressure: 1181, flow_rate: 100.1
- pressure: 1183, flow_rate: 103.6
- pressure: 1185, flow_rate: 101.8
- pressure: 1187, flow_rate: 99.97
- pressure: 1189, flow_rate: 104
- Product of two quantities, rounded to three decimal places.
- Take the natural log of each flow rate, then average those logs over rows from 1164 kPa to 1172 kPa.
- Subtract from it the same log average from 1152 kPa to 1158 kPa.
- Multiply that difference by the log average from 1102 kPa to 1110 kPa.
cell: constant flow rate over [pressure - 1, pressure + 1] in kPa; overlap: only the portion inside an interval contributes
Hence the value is -0.191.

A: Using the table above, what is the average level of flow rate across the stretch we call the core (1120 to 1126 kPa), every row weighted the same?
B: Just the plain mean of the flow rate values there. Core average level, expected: 97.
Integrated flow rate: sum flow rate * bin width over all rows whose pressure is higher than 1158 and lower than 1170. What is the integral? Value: 1235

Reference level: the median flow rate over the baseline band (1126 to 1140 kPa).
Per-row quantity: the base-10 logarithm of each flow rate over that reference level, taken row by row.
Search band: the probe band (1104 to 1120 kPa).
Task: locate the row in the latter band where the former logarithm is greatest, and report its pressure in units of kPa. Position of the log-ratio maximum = 1107 kPa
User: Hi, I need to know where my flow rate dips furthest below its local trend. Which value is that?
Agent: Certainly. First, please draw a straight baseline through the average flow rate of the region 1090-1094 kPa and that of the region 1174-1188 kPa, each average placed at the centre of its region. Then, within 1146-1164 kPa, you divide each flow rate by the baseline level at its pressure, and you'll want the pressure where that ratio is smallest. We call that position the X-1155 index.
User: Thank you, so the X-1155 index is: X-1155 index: 1151 kPa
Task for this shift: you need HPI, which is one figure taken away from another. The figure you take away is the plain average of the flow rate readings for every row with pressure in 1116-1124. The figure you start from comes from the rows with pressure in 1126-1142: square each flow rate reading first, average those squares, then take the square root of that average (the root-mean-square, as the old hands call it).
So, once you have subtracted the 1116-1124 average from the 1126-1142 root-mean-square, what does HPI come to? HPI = 2.0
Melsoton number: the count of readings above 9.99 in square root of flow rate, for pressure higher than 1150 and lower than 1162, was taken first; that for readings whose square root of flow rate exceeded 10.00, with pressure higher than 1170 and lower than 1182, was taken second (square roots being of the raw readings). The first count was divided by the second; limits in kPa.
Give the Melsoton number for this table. 1.00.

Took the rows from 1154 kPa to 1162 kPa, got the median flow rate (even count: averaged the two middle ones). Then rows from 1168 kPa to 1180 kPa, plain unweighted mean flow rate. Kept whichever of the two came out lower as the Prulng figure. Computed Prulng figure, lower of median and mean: 102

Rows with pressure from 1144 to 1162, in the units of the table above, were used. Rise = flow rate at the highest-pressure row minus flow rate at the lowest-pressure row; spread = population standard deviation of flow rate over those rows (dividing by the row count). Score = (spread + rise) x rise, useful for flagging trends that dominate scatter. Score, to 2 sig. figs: 12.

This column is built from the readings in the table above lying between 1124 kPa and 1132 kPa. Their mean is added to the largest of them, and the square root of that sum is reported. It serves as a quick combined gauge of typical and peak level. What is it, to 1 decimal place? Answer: 14.2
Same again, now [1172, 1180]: 14.3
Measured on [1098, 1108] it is 14.5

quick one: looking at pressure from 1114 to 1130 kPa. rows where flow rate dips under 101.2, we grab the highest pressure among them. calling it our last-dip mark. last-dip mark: 1127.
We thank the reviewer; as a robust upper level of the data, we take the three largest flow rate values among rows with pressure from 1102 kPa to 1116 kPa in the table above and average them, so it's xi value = 108.7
